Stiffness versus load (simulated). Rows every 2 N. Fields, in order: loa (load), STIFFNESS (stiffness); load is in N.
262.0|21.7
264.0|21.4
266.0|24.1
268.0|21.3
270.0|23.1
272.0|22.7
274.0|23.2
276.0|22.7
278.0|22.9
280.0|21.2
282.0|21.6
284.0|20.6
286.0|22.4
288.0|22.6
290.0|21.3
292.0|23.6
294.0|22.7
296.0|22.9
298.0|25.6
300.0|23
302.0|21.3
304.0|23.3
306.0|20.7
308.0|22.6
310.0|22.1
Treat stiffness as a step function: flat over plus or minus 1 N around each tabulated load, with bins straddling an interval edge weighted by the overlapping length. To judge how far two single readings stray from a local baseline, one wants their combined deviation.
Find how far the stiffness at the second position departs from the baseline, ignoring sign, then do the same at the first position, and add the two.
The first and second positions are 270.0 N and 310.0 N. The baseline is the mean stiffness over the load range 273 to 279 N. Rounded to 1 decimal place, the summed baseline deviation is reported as 1.0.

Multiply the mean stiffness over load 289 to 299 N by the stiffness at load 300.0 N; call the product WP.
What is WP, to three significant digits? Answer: 534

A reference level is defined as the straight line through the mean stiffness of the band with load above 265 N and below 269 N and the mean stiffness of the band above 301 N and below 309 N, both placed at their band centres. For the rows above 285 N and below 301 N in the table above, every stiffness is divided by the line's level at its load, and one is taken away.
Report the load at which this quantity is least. 290.0 N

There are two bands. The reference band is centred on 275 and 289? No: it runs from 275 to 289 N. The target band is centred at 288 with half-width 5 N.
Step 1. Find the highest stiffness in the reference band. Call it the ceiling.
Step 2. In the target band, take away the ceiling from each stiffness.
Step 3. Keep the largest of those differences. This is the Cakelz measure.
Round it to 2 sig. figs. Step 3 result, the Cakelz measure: 0.70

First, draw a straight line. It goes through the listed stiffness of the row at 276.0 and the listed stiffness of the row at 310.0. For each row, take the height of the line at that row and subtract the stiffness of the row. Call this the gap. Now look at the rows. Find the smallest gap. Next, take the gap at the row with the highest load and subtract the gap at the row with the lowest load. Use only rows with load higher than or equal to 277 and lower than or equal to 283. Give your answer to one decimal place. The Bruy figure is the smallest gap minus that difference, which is -1.5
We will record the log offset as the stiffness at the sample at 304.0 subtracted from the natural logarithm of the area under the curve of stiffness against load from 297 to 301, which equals -18.7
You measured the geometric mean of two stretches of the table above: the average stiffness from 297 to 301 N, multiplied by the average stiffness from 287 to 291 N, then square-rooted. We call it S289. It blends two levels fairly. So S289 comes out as 23.1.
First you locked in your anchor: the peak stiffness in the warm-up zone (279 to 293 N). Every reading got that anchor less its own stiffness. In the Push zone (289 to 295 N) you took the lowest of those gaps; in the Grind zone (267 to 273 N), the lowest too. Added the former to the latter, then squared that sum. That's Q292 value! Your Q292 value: 0.25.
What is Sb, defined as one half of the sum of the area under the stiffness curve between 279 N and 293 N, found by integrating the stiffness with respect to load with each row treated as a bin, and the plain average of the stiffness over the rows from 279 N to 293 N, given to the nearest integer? 164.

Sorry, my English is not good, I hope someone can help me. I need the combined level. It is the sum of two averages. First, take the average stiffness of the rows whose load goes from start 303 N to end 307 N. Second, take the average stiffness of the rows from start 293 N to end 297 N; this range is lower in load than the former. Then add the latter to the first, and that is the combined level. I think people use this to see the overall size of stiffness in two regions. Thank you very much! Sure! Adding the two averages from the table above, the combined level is 44.8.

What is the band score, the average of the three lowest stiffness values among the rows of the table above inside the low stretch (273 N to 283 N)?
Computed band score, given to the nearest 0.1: 21.8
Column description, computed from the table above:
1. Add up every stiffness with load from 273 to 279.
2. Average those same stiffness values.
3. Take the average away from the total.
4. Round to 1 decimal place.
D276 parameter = 45.9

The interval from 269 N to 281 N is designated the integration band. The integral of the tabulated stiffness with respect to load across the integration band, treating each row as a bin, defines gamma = 272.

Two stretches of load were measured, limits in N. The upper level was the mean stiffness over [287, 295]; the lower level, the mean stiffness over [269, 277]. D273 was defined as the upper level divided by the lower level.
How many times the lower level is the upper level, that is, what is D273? 0.98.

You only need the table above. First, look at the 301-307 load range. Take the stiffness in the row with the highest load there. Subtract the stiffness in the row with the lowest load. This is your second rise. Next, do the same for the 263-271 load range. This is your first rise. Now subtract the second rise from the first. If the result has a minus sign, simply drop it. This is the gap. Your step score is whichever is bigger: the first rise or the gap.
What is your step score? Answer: 2.3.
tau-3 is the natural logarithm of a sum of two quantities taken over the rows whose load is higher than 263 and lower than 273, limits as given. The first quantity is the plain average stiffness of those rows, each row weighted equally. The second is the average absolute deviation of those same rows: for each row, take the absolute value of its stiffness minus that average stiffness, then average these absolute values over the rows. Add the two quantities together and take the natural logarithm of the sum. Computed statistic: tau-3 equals 3.16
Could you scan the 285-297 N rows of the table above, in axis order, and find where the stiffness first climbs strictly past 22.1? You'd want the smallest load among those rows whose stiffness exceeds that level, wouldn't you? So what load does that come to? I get 286.0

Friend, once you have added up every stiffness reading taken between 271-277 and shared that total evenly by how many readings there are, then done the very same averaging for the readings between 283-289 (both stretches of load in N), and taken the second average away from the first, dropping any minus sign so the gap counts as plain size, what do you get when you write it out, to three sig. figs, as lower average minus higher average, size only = 1.00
